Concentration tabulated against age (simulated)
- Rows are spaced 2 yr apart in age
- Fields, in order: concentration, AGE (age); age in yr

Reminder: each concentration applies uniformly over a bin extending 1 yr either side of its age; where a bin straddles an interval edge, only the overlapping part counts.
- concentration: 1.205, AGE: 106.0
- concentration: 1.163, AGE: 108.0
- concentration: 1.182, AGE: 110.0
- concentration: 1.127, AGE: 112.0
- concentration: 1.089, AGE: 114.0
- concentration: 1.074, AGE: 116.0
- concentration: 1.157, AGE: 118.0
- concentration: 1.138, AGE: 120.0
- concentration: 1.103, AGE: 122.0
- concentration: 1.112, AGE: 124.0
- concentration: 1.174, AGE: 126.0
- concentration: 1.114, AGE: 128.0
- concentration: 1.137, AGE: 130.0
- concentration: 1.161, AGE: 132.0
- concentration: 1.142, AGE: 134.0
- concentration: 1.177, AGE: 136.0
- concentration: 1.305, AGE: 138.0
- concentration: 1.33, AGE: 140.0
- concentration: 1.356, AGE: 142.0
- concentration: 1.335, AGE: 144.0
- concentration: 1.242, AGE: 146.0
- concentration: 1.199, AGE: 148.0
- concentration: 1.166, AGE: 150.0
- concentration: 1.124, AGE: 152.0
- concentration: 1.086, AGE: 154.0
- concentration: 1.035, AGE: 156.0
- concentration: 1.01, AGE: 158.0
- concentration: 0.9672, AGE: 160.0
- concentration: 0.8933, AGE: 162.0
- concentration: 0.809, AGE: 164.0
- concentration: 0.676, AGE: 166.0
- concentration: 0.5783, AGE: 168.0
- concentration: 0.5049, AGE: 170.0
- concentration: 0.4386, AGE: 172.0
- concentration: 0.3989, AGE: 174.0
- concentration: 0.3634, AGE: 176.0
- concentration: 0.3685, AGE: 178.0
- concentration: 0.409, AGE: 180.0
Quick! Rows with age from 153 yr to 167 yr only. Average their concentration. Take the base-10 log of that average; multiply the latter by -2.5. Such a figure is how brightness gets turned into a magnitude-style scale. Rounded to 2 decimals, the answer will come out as 0.08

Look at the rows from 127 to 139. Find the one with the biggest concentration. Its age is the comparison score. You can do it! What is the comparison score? 138.0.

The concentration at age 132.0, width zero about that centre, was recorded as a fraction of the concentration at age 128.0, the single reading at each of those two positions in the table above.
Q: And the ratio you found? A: 1.04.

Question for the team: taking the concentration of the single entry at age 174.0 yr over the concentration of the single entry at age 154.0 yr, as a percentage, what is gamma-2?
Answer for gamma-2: 37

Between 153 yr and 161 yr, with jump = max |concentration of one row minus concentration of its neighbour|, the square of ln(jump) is 9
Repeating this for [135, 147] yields 4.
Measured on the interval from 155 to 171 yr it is 4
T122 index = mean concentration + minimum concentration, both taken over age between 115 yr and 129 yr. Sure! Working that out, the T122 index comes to 2.20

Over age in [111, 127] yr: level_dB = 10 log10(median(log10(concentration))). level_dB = -13.1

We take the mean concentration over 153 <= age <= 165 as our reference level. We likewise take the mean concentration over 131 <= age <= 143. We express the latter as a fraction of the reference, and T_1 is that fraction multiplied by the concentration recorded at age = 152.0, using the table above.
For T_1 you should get 1.4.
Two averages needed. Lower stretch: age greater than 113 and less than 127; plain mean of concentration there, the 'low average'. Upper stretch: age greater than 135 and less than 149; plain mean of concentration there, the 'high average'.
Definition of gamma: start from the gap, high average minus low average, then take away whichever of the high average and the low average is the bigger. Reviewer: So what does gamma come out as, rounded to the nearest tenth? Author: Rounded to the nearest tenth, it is -1.1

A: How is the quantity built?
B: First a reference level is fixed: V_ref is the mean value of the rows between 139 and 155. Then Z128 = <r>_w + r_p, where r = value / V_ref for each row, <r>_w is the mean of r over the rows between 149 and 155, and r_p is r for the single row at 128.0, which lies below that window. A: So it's 1.82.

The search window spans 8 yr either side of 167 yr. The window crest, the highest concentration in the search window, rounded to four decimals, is 0.9672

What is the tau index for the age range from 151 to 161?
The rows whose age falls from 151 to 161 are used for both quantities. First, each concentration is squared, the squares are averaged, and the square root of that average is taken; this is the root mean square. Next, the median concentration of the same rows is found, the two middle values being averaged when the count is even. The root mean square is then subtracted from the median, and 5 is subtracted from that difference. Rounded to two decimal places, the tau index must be -5.01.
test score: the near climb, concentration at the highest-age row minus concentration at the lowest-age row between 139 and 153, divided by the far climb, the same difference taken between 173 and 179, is 6.8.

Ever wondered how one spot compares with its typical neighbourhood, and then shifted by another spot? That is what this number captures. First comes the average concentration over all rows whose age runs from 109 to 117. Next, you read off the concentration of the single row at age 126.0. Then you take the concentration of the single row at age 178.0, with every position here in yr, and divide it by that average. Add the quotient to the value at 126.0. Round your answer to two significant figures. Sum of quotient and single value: 1.5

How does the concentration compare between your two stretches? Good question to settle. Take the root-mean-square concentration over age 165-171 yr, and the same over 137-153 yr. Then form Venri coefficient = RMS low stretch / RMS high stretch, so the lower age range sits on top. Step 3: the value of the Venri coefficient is 2.13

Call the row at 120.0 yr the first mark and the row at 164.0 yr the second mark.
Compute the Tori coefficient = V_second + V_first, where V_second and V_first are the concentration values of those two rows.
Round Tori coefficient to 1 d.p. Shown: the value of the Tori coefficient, 1.9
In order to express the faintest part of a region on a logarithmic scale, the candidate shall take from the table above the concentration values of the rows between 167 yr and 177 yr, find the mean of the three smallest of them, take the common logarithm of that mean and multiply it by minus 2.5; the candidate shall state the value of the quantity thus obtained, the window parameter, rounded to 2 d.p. 0.99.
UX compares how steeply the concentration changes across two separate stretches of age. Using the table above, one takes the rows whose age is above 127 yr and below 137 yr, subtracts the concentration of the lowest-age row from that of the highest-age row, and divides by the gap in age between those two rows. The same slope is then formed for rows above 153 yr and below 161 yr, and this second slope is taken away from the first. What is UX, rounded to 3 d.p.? 0.028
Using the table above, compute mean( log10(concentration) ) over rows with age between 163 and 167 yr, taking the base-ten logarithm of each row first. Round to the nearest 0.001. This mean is -0.131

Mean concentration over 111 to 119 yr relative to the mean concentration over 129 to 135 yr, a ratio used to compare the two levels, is 0.97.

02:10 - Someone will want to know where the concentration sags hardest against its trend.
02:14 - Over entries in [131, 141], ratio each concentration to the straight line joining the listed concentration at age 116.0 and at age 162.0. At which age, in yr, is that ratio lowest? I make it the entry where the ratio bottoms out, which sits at 134.0 yr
